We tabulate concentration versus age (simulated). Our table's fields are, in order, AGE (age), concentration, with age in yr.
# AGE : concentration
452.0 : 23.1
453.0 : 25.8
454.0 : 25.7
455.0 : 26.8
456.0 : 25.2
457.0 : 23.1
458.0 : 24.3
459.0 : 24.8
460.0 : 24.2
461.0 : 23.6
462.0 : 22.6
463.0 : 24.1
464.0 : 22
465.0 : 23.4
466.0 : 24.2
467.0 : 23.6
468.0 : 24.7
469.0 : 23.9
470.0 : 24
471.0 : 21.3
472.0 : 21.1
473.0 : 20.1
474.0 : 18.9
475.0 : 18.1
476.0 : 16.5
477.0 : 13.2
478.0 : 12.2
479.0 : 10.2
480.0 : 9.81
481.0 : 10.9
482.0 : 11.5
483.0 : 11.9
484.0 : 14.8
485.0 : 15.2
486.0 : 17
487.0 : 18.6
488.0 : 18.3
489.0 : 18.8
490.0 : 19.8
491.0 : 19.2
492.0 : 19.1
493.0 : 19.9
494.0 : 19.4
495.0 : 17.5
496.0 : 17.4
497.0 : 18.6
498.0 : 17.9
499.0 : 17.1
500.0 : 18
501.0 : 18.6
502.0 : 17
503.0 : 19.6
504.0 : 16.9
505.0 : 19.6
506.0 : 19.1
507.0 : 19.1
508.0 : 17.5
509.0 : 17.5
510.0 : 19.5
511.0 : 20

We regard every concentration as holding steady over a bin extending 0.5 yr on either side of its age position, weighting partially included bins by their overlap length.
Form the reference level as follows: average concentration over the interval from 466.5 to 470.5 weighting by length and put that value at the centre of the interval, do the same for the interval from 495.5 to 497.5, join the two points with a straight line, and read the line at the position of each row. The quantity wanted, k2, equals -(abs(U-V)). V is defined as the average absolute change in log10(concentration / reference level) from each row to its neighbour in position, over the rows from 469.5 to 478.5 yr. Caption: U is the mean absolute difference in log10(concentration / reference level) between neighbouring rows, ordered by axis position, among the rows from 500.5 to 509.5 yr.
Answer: -0.002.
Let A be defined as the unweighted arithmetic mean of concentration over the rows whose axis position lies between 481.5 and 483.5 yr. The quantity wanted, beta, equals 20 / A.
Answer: 1.71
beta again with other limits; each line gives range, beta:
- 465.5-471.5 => 0.85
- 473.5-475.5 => 1.08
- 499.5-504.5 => 1.11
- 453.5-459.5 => 0.80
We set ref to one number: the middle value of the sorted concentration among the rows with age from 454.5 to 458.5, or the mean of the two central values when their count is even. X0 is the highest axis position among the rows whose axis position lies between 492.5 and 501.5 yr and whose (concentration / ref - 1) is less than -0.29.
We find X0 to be 499.0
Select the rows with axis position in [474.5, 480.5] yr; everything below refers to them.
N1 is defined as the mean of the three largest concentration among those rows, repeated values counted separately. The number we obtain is 16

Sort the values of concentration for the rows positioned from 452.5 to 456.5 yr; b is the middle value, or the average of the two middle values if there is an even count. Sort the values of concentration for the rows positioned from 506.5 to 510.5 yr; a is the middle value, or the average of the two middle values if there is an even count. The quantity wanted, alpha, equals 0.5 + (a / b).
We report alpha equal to 1.211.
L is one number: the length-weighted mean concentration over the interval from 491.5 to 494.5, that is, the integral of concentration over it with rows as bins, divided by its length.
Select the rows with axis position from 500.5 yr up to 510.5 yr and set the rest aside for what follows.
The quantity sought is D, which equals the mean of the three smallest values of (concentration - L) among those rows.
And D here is -2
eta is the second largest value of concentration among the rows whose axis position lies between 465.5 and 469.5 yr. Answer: 24.2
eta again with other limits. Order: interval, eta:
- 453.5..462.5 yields 25.7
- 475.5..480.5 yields 13.2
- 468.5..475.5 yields 23.9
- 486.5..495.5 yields 19.8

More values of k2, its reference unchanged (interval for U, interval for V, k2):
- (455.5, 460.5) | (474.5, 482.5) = -0.026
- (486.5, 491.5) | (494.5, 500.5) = -0.004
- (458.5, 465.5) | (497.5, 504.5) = -0.016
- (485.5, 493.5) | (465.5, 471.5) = -0.001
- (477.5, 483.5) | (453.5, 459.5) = -0.013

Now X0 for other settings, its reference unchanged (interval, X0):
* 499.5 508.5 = 508.0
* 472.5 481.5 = 481.0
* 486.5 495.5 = 495.0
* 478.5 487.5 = 486.0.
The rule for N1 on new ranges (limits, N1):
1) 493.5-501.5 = 19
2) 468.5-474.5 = 23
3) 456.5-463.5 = 24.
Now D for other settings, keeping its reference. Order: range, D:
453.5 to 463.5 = 4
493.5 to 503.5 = -2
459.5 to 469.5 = 3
